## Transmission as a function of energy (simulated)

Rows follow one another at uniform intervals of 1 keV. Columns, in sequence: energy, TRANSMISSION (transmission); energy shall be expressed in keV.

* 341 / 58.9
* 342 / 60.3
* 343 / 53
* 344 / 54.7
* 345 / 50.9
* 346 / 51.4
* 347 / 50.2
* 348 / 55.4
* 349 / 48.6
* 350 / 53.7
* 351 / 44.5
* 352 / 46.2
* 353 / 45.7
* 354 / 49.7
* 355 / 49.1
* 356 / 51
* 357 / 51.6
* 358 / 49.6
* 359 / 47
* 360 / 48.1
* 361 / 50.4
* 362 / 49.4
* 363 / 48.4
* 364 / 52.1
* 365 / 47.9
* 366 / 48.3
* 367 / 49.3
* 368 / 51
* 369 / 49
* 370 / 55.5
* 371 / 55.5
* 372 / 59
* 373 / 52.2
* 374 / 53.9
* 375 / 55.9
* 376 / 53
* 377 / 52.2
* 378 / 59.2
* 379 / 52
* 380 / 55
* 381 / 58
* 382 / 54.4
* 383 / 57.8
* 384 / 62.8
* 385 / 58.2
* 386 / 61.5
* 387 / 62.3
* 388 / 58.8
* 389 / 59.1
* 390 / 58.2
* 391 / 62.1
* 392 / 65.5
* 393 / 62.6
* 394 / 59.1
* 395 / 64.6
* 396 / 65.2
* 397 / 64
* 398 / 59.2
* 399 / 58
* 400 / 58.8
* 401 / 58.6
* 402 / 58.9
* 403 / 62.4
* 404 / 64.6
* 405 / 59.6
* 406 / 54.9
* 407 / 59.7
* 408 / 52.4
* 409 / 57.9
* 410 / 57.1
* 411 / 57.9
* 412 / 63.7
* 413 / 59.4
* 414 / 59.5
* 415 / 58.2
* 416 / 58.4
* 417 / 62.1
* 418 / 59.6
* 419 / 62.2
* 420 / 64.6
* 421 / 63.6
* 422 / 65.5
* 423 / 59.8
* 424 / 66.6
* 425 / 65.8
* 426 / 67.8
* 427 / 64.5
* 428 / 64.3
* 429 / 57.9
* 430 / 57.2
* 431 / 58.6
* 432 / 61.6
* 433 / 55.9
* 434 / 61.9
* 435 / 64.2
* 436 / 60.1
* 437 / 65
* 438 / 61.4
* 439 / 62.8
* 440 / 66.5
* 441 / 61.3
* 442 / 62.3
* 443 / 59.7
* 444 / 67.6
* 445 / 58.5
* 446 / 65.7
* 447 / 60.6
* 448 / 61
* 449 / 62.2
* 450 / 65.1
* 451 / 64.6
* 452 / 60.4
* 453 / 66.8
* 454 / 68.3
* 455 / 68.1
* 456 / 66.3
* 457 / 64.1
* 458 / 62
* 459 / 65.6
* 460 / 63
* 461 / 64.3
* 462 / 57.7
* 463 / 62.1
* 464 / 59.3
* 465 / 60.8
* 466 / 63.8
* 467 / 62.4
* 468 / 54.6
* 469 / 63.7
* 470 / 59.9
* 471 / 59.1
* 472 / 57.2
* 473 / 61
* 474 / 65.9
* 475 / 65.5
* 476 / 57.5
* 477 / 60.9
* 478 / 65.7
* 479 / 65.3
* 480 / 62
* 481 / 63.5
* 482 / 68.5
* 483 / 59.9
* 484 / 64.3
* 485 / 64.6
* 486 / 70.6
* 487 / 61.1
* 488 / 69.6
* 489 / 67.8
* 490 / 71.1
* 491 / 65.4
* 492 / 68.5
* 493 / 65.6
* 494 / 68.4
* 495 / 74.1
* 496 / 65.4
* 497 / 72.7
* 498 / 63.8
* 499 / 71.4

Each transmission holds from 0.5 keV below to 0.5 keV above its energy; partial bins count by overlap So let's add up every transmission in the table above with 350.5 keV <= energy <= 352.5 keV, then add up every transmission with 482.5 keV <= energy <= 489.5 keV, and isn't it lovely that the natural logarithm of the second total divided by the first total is 1.62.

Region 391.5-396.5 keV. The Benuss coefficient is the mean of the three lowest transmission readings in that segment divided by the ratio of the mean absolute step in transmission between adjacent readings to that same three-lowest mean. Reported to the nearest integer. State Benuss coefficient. 1234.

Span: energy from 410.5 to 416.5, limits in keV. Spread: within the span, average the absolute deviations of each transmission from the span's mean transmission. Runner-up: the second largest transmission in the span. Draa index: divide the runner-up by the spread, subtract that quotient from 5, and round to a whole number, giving -38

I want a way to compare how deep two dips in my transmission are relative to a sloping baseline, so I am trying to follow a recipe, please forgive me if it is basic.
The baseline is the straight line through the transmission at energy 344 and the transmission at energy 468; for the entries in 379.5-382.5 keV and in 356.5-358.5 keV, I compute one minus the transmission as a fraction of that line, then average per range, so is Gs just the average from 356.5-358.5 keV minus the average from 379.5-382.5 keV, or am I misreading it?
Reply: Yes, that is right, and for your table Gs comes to 0.10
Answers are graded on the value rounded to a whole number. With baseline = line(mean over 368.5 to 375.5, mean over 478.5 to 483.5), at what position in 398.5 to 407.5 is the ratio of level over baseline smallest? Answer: 406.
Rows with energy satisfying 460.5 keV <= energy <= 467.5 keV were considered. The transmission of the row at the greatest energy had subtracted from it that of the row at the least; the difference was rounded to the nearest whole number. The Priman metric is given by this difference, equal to -2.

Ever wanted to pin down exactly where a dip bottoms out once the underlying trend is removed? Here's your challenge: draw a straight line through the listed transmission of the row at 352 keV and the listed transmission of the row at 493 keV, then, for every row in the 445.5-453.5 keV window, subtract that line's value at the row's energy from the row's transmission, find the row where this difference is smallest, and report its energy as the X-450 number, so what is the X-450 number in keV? 452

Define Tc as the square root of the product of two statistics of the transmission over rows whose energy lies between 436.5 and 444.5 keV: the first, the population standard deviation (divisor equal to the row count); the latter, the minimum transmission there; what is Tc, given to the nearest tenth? 12.4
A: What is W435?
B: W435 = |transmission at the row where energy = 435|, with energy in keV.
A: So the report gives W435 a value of 64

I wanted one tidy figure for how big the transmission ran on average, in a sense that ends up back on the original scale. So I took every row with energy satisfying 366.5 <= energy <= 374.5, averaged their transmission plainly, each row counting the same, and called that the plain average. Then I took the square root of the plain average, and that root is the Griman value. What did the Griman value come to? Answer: 7.29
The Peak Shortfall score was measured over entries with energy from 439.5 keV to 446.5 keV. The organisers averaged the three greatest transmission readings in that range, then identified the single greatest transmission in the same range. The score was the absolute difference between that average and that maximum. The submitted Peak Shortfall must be 1.0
